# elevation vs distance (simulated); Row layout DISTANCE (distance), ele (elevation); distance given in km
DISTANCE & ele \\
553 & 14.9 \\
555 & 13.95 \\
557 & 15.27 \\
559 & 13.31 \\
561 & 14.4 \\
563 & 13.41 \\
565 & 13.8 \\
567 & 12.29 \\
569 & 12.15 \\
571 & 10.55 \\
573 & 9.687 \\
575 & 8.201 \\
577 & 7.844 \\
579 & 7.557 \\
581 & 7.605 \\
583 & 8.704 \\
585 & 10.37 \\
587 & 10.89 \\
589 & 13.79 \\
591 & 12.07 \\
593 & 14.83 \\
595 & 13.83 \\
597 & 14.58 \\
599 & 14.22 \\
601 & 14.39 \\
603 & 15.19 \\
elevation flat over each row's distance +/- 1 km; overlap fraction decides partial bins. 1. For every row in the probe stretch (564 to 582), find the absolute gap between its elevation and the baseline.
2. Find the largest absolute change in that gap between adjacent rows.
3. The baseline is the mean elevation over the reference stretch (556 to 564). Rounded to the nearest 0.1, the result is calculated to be 1.6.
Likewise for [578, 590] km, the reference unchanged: 2.9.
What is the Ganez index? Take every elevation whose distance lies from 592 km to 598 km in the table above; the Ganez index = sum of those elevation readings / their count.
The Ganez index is 14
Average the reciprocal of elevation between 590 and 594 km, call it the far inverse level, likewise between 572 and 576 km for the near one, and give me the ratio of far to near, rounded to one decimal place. 0.7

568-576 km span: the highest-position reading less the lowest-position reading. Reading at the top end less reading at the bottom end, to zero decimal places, -4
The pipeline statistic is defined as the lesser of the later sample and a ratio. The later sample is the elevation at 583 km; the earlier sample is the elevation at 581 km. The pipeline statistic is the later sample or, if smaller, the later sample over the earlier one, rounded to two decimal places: 1.14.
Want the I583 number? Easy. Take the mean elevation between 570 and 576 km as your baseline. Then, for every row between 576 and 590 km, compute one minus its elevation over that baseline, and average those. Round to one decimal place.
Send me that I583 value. 0.0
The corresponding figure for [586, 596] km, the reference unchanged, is -0.4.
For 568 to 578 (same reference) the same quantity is 0.0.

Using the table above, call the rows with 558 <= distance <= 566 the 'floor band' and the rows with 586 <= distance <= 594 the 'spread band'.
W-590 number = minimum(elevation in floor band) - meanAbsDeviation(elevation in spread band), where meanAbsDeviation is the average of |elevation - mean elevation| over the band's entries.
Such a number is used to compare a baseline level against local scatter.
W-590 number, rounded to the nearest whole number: 12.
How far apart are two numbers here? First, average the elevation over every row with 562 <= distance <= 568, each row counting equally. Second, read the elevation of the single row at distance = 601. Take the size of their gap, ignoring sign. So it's 1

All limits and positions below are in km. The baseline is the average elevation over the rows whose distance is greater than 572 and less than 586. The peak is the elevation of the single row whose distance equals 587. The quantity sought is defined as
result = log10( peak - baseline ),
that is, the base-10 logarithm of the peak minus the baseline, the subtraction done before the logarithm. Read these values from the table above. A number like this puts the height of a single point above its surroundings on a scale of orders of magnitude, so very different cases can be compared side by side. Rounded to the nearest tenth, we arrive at 0.4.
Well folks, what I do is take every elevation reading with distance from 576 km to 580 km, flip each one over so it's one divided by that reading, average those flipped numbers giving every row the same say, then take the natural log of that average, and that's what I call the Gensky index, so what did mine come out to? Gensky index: -2.04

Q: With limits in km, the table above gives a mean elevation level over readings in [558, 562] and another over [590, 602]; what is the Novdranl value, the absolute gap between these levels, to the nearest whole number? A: 0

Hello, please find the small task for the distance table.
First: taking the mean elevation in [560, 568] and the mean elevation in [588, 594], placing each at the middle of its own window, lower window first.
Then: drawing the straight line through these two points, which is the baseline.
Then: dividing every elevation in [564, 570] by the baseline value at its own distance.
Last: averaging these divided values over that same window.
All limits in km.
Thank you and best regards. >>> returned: 0.95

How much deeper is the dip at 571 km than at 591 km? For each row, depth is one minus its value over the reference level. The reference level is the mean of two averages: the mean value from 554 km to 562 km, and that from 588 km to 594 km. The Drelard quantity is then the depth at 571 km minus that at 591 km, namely 0.11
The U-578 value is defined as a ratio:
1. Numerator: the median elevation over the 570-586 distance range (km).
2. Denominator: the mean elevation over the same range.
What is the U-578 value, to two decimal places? 0.96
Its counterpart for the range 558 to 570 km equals 1.01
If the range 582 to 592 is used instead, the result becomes 0.98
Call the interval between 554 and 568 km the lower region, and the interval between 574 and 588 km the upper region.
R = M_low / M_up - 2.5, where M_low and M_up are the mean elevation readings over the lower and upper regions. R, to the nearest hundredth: -0.92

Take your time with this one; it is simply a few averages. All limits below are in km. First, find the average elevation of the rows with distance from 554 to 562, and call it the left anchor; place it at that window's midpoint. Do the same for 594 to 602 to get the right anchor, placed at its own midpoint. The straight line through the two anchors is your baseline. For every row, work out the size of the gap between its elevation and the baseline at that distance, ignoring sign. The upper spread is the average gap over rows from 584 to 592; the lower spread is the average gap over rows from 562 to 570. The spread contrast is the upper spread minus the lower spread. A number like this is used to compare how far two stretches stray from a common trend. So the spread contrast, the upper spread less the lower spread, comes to 1.1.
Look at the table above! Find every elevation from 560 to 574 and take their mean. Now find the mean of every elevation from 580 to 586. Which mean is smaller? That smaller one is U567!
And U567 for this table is 8.9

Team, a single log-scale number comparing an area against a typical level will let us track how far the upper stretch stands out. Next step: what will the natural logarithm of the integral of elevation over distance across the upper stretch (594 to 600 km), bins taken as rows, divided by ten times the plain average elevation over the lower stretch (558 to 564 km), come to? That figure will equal -0.47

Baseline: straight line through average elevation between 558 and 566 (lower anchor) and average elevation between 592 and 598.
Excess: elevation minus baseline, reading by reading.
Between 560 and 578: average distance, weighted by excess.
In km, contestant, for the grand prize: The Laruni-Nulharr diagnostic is 573.8 km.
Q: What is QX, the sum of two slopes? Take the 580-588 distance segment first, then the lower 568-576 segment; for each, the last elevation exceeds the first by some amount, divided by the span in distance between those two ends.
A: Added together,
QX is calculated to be -0.11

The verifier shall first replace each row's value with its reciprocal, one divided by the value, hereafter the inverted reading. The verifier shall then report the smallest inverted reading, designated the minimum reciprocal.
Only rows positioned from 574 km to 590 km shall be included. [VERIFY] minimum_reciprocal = 0.073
